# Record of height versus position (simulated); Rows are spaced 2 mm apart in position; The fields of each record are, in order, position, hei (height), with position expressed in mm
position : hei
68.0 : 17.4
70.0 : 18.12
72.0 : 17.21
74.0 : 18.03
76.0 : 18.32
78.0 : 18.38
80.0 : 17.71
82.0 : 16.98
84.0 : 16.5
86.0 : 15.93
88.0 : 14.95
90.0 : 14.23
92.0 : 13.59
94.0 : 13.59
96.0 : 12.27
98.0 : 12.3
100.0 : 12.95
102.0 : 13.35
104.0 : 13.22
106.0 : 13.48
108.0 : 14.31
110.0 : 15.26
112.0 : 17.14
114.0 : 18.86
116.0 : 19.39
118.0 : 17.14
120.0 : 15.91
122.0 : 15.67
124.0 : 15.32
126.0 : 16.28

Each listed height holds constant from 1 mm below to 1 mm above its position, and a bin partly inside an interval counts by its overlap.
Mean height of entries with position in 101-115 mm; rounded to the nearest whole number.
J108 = 15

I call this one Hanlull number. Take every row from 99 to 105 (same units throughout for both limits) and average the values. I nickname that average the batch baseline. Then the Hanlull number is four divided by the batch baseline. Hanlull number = 0.30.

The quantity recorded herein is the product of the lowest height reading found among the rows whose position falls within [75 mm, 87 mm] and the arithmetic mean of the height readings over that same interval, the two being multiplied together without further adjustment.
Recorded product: 276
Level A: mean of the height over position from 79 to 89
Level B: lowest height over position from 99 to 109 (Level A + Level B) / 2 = 14.7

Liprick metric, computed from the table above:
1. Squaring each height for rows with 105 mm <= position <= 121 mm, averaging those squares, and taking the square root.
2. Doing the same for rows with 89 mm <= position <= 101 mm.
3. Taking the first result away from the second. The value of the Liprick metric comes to -3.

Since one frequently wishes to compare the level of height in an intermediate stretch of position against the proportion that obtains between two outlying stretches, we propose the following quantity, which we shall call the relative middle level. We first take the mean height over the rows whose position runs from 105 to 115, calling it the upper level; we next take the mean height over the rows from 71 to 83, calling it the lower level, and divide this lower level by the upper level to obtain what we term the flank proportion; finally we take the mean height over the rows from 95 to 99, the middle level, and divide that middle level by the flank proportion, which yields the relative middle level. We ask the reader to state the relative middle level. 10.9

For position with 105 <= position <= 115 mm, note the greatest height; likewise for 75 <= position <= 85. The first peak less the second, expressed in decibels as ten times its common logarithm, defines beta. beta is -3.2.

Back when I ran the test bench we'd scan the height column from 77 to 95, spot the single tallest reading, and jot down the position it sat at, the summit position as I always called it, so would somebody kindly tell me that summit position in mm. 78.0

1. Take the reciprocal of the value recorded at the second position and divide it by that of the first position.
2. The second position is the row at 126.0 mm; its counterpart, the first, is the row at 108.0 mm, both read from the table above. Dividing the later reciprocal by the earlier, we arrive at 0.88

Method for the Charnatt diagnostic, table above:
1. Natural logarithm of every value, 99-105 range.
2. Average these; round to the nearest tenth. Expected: 2.6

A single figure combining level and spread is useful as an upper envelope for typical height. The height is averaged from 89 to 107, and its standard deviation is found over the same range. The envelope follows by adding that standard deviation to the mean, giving 14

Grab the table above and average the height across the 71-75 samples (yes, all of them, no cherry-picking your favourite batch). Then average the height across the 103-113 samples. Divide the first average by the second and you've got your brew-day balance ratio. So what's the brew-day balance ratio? 1.20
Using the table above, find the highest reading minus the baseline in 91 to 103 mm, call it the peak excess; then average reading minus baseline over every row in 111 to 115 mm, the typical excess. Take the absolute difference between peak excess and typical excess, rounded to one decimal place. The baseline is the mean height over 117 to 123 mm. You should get 4.4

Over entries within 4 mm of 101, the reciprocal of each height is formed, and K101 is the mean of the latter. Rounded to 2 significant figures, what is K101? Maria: 0.077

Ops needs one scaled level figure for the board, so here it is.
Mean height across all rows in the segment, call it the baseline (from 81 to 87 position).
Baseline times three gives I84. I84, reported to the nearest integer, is 49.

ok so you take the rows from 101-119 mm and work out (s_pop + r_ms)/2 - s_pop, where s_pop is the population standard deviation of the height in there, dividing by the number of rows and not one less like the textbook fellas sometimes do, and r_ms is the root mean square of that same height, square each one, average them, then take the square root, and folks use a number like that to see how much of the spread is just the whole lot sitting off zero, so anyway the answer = 6.8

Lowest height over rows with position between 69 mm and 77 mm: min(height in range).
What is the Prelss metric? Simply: 17.21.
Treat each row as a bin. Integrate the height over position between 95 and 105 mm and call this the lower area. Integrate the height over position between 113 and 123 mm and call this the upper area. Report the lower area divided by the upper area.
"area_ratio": 0.7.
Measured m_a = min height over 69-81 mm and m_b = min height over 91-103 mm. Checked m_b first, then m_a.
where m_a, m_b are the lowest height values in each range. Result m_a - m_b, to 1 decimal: 4.9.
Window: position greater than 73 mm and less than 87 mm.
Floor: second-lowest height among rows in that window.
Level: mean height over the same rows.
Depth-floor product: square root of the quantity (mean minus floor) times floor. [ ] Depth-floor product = 3.87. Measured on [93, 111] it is 3.70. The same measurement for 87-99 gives 3.82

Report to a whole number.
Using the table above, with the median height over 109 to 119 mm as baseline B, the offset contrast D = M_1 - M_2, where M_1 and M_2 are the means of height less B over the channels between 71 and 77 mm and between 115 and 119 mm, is 0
